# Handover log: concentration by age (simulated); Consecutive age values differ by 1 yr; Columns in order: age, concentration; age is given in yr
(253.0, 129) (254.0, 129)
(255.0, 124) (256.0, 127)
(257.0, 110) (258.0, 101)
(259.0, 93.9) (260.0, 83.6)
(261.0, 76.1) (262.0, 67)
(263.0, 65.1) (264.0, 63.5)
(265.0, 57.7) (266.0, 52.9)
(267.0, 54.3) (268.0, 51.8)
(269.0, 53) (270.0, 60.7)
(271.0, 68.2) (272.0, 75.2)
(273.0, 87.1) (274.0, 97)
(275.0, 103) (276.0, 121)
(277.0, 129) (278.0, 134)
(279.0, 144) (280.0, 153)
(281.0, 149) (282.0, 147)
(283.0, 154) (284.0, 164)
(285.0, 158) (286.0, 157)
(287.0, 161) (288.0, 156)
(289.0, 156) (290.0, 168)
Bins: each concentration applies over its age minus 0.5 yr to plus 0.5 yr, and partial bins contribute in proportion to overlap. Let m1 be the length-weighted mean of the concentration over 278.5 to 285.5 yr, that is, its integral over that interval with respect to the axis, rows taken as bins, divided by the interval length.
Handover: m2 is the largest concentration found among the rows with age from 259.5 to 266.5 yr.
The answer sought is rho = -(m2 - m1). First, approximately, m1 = 153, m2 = 83.6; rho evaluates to 69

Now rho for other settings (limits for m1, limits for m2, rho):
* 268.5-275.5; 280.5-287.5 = -86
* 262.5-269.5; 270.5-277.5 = -72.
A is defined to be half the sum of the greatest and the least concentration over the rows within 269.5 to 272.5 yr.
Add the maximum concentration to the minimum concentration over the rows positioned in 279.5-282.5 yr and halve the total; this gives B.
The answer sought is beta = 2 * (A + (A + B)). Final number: 572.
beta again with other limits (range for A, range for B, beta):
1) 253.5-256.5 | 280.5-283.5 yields 807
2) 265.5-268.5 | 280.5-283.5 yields 513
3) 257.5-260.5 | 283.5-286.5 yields 690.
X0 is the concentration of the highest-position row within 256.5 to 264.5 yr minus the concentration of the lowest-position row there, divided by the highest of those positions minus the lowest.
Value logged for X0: -7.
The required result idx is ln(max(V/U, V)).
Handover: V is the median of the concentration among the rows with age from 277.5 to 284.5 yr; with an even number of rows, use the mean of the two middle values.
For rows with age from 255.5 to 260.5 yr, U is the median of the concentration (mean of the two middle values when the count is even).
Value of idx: 5.0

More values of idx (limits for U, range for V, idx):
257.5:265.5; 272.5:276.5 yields 4.6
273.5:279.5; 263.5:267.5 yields 4.0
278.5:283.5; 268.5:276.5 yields 4.4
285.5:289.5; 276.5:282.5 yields 5.0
